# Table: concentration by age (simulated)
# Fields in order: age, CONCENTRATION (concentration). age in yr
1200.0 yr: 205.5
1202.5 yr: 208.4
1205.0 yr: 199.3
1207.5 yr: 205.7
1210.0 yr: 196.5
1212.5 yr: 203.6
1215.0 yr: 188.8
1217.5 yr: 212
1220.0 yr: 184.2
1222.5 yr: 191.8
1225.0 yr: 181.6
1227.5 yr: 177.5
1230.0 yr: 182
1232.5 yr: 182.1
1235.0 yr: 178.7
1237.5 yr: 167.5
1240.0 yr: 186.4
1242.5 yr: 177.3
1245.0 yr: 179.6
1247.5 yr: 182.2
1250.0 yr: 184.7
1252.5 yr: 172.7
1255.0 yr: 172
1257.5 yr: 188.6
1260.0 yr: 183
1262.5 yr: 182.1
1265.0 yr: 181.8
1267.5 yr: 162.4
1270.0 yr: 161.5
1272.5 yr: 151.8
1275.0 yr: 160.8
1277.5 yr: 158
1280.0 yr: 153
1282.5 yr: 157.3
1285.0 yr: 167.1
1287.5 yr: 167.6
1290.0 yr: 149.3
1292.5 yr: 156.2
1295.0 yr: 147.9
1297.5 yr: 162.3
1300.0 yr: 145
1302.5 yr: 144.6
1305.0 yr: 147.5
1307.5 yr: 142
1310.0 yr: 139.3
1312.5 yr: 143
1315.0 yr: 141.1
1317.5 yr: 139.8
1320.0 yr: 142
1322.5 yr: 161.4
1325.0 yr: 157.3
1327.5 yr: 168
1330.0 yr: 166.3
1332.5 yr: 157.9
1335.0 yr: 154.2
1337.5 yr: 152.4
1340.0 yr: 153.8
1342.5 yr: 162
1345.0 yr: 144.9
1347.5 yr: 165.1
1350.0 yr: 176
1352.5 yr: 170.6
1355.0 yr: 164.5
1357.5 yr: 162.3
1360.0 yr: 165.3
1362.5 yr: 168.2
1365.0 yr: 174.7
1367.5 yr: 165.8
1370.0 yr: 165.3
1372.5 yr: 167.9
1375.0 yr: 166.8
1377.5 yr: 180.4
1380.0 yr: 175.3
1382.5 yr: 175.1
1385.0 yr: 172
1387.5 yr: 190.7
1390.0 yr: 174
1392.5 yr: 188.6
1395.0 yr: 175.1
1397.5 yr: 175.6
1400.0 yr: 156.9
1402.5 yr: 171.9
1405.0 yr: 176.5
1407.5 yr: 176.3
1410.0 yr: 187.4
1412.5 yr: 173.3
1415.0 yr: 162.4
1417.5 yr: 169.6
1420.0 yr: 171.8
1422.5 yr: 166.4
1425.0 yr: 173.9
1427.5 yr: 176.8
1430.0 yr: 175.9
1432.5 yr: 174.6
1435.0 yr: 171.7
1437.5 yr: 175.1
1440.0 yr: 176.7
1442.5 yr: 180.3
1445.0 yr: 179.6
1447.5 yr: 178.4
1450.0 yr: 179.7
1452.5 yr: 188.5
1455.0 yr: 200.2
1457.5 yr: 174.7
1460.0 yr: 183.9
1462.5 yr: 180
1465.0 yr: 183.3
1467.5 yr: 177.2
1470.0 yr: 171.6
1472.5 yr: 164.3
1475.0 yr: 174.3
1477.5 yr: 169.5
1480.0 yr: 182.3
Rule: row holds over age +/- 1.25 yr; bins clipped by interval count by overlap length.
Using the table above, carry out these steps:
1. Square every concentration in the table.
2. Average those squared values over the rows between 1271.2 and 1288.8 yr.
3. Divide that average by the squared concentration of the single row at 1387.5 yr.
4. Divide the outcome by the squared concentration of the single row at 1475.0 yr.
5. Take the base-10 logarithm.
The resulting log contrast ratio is -4.64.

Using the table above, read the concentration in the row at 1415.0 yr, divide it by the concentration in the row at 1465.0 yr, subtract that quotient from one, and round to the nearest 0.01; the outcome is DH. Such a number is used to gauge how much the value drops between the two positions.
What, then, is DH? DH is 0.11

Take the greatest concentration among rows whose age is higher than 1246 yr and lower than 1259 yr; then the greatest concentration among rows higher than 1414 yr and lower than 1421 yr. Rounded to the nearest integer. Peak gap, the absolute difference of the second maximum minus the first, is 17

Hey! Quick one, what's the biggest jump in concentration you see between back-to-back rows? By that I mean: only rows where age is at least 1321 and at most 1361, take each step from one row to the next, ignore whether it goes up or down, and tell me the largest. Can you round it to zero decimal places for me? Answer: 20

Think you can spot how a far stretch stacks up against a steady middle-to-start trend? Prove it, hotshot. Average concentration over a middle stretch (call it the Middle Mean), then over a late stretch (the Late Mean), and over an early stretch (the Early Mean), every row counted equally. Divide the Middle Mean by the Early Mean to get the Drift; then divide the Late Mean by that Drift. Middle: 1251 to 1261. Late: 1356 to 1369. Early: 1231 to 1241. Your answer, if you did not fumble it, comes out 167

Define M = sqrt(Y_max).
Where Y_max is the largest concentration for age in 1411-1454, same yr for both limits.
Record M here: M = 13.7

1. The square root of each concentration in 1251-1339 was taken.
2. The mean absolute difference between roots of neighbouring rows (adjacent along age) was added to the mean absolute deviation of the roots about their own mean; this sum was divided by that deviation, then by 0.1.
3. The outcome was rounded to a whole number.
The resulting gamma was 16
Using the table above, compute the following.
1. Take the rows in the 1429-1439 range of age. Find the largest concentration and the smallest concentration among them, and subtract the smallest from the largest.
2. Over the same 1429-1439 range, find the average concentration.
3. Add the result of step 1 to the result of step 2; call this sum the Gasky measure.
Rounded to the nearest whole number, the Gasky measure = 179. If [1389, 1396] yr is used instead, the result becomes 194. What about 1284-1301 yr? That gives 179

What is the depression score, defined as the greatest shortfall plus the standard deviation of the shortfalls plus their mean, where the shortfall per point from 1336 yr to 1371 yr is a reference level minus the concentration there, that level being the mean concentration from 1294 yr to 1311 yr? -6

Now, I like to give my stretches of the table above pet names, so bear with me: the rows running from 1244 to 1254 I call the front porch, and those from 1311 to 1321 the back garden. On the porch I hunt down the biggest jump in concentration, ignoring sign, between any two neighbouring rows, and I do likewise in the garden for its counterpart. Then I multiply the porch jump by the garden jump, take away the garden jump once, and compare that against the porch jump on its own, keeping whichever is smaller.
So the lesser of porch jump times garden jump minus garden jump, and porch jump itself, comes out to 12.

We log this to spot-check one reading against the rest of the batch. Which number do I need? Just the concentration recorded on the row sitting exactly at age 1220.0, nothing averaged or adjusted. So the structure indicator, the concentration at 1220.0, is 184.2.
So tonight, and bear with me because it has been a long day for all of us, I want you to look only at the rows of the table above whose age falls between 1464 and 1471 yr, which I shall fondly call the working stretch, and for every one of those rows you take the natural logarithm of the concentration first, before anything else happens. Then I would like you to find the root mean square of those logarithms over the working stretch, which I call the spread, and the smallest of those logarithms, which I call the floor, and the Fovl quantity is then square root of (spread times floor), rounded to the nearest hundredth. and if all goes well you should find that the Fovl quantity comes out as 5.16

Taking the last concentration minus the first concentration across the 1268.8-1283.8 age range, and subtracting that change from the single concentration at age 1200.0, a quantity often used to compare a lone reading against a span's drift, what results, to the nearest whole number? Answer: 210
